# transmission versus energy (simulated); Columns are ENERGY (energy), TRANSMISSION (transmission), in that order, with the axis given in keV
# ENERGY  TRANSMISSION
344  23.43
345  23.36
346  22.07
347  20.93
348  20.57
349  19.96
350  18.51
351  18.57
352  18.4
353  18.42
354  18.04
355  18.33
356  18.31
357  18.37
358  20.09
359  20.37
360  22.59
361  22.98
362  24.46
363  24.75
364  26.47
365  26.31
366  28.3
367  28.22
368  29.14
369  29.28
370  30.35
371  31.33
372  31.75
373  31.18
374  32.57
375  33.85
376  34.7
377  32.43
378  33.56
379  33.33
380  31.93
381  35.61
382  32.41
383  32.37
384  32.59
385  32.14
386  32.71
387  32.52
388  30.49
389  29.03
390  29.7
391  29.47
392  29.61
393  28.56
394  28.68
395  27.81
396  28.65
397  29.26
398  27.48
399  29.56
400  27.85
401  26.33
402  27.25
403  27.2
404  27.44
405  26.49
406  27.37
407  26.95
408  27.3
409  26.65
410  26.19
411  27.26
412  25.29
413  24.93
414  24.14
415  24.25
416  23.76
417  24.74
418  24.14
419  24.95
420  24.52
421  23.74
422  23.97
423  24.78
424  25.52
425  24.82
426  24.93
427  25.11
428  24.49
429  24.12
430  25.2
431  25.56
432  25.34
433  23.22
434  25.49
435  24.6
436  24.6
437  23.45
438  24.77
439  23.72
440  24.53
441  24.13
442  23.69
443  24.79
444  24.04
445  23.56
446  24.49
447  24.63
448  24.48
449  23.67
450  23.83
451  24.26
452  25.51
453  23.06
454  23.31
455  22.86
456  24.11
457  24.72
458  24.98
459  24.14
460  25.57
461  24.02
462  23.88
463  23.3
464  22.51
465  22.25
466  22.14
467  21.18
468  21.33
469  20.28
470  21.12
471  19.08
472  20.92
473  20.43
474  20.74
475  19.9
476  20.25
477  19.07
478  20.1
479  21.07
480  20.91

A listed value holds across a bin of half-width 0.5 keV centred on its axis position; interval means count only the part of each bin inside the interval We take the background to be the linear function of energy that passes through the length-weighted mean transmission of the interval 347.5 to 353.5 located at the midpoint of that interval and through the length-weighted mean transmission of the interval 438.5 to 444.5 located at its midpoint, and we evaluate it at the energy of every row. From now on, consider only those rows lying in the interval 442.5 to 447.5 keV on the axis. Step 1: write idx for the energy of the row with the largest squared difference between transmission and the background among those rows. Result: 445 keV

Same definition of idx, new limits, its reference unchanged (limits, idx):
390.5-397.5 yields 392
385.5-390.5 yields 386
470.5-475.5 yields 471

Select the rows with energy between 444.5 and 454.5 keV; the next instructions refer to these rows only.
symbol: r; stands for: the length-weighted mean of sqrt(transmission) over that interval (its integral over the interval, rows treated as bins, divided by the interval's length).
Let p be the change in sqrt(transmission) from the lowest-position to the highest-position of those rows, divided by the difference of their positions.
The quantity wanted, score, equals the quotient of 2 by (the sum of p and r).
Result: 0.408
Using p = -0.003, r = 4.9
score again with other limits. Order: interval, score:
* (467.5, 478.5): 0.445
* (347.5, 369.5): 0.422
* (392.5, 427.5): 0.391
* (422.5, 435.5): 0.401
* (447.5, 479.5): 0.424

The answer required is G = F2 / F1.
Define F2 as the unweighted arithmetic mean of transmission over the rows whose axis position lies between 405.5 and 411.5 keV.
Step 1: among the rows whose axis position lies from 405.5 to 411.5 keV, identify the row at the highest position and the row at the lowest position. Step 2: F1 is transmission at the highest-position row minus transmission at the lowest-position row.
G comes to -245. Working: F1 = -0.1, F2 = 27.0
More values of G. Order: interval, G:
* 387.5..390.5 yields -38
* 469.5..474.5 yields -54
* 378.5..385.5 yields -28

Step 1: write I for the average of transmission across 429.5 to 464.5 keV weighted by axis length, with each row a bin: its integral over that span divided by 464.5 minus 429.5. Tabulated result 24.2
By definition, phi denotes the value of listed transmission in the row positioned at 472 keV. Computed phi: 20.92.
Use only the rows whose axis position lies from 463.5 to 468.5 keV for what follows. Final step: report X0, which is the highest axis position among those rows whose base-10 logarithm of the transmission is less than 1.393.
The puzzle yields 468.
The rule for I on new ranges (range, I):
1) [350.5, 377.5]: 25.5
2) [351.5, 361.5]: 19.6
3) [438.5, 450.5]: 24.1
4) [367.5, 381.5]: 32.2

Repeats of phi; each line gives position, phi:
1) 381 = 35.61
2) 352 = 18.4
